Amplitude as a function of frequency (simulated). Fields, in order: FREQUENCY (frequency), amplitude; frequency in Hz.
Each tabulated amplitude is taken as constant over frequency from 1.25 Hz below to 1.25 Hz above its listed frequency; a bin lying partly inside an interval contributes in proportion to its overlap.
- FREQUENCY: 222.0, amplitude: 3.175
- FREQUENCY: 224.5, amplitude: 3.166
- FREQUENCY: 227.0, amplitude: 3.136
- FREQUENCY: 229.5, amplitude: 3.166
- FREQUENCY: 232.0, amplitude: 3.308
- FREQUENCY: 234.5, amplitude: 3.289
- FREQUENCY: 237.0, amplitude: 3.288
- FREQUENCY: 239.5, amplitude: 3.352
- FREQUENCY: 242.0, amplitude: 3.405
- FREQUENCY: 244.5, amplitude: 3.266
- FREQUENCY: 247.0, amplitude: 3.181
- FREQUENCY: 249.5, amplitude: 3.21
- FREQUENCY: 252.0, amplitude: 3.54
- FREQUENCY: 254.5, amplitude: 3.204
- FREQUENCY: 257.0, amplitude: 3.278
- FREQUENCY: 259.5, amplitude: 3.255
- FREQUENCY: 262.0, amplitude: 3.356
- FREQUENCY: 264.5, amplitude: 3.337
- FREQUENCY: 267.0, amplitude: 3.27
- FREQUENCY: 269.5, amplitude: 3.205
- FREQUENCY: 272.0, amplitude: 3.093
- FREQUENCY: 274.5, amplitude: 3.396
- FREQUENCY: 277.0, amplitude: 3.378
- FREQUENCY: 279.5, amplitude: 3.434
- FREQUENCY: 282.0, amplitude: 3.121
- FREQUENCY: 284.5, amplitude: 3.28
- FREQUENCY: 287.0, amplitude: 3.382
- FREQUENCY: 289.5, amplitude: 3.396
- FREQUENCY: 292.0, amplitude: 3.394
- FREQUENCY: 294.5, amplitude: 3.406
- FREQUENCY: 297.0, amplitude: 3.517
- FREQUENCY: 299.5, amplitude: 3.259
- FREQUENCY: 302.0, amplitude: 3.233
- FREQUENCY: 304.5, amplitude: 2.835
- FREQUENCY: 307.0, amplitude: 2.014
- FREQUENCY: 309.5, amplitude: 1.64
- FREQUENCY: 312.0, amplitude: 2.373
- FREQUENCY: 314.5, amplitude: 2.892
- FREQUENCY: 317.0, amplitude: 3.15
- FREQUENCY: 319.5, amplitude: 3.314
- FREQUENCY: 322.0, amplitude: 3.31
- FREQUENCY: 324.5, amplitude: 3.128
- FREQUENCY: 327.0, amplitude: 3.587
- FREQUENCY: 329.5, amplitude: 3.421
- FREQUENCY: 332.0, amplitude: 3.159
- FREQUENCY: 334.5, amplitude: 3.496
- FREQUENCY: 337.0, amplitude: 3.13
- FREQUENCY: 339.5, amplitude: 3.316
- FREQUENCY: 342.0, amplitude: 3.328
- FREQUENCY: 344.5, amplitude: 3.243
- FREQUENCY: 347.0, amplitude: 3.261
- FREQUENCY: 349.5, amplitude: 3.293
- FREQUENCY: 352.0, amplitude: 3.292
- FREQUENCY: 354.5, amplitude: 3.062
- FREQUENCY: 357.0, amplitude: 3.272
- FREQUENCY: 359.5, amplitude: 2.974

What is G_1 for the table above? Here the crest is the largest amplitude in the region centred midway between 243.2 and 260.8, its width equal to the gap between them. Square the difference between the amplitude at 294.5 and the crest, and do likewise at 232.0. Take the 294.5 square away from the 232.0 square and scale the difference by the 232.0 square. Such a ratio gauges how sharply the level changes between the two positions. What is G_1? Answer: 0.67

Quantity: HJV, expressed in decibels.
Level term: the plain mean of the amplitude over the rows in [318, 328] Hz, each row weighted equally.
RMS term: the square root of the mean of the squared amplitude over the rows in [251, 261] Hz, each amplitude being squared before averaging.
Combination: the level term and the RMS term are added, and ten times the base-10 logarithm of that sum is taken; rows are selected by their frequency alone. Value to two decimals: 8.23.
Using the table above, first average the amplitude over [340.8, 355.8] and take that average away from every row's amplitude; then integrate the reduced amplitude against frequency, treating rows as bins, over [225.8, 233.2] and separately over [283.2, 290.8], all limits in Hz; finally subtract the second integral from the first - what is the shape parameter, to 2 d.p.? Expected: -1.12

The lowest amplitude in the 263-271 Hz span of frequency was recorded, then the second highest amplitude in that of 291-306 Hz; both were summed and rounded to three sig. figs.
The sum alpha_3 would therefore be 6.61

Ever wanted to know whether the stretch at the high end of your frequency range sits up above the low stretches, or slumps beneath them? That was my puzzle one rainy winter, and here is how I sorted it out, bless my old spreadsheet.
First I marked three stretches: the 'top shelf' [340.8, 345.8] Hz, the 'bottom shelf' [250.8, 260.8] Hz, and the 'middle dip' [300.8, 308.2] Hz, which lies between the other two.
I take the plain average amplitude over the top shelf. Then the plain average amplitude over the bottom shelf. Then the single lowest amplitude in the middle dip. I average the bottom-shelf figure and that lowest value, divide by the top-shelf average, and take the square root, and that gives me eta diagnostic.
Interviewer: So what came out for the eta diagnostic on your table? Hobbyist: 0.90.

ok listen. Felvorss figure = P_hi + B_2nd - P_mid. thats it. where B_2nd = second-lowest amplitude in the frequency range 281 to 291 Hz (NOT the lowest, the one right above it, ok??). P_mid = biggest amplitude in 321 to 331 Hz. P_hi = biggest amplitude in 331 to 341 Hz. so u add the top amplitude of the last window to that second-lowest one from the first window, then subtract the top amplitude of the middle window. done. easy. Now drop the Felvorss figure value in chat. 3.19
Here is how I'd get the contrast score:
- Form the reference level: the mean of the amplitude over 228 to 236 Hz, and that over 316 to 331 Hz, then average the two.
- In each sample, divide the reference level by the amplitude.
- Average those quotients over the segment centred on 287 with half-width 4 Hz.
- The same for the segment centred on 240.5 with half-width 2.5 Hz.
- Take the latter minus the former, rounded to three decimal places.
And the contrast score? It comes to -0.008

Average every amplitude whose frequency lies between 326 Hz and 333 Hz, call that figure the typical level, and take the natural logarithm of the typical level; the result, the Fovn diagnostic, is 1.22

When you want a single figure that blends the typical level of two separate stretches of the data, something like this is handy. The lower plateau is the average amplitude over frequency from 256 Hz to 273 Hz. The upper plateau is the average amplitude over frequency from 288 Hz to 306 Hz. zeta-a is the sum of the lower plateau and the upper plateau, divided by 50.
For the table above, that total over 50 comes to 0.131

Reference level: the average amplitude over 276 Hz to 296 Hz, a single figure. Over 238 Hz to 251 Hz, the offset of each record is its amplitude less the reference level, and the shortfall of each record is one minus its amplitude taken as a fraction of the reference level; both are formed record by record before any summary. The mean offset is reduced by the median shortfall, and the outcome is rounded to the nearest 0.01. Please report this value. -0.09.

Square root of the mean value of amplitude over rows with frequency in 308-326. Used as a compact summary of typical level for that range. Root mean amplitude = 1.68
